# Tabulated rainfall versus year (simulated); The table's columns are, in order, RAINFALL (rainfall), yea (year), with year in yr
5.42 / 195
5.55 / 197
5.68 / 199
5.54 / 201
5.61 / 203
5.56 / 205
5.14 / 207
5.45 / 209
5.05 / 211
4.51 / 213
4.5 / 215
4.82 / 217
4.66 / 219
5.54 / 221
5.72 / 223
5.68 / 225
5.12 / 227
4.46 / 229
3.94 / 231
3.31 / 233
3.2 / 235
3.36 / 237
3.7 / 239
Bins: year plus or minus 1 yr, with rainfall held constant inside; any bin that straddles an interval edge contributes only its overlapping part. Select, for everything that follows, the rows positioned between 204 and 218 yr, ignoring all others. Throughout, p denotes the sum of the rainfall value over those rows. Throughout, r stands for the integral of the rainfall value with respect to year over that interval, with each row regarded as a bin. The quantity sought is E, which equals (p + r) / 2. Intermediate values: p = 35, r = 70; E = 53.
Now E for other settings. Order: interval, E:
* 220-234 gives 51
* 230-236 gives 16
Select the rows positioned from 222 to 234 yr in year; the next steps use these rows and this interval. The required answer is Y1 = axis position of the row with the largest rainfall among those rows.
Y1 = 223 yr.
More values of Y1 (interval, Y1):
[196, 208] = 199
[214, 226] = 223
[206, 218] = 209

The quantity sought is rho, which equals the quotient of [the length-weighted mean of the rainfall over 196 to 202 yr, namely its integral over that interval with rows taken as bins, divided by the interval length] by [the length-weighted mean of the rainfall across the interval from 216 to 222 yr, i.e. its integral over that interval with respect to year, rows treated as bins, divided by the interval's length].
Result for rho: 1.12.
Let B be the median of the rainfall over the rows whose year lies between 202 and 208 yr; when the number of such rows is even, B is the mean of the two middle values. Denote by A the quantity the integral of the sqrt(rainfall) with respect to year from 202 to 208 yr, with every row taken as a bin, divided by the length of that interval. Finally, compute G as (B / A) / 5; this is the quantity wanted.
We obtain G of 0.48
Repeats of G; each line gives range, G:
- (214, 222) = 0.43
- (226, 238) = 0.37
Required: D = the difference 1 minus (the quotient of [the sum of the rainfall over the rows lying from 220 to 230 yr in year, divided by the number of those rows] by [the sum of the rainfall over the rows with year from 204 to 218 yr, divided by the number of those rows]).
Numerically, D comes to -0.060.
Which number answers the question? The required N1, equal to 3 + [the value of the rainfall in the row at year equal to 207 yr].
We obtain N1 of 8.1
